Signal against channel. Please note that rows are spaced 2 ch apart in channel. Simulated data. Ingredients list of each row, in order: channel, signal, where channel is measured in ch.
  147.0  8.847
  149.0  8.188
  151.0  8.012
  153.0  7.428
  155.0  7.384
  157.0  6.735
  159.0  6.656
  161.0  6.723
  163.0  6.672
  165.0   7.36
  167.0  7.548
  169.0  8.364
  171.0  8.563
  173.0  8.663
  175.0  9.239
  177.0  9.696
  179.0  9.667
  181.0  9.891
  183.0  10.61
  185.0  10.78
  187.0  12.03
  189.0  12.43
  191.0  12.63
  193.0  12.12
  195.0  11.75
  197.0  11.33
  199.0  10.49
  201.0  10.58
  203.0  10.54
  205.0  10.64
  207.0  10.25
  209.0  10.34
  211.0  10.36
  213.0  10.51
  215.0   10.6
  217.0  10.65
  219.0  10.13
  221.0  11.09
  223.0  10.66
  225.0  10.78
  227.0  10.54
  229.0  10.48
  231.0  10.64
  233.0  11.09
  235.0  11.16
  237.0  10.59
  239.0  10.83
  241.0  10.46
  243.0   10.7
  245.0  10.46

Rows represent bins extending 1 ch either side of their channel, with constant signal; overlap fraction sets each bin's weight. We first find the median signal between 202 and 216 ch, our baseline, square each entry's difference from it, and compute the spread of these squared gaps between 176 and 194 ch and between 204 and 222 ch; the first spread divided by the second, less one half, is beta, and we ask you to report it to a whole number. 15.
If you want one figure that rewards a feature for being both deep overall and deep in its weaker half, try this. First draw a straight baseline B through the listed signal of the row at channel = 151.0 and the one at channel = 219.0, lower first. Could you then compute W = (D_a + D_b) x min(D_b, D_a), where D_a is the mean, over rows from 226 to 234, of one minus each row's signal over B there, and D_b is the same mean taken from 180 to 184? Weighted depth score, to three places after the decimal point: 0.023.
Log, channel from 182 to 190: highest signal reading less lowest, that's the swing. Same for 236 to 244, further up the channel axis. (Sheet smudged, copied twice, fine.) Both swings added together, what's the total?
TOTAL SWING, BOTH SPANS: 2.2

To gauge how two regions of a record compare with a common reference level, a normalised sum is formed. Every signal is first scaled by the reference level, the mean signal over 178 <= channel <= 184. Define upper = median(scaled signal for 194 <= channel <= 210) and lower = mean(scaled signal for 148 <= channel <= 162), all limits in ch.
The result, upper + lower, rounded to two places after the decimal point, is 1.78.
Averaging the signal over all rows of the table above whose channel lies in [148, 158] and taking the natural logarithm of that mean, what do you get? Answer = 2.02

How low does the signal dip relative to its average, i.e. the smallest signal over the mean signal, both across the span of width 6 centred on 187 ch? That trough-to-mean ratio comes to 0.92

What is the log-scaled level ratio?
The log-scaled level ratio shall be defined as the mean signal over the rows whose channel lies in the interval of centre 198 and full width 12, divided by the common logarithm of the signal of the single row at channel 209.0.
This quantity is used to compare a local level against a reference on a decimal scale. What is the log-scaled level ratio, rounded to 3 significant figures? 11.0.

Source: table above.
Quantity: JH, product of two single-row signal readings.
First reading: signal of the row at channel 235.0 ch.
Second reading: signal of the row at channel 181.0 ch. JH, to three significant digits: 110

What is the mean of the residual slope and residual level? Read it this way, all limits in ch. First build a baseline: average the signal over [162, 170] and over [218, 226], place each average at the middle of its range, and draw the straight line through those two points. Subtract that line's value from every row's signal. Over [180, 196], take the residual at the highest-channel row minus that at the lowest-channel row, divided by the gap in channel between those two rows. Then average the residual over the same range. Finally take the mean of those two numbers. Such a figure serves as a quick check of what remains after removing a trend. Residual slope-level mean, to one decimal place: 1.4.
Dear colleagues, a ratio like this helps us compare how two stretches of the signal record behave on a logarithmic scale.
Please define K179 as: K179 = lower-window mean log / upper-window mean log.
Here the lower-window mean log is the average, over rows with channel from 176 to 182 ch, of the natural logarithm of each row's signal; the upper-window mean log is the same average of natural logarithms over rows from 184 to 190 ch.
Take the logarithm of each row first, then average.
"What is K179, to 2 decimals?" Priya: 0.93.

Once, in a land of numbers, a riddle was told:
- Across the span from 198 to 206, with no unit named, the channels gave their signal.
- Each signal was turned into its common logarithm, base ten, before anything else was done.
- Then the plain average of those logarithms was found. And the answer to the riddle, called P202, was 1.02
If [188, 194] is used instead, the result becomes 1.09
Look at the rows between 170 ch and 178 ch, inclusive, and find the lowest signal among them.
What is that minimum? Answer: 8.563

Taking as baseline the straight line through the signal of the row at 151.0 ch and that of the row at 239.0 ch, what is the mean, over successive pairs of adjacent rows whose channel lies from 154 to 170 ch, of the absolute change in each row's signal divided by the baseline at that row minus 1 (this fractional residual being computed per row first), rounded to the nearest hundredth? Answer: 0.04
